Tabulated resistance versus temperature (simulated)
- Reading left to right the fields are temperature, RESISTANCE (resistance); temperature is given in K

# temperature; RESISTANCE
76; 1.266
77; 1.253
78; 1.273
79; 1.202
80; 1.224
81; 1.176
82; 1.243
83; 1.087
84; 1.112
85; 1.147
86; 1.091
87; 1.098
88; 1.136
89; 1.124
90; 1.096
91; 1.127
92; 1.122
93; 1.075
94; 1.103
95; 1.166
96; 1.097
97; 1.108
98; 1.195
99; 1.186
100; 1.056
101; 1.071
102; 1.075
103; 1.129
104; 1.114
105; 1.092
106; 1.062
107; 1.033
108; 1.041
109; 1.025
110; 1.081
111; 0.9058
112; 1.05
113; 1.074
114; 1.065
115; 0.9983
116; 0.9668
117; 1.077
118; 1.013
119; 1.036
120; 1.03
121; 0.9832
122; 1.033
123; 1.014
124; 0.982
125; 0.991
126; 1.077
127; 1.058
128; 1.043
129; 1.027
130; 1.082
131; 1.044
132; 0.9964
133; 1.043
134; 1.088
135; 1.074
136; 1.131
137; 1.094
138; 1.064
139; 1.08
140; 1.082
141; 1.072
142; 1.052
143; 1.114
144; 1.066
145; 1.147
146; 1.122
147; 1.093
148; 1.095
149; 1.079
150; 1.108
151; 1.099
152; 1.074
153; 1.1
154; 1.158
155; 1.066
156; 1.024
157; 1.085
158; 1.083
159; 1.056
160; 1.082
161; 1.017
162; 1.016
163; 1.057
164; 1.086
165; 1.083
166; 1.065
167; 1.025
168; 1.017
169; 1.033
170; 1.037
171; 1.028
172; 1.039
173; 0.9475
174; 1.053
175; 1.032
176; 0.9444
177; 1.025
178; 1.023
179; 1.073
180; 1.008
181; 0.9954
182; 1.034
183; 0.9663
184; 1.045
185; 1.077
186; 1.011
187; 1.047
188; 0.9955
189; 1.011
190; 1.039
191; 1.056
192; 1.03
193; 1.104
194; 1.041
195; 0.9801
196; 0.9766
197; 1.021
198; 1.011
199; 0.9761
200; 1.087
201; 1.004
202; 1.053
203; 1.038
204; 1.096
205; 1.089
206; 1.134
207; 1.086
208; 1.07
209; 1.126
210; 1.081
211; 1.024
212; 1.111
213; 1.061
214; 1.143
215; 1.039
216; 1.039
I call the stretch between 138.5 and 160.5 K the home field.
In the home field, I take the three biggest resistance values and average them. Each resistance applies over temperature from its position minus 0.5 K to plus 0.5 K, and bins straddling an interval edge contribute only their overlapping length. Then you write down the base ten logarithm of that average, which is 0.06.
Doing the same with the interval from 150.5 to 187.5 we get 0.05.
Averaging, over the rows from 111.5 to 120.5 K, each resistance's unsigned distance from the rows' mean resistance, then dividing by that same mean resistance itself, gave 0.028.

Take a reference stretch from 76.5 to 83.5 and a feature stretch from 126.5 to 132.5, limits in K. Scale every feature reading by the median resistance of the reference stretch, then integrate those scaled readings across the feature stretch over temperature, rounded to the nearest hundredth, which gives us 5.11 K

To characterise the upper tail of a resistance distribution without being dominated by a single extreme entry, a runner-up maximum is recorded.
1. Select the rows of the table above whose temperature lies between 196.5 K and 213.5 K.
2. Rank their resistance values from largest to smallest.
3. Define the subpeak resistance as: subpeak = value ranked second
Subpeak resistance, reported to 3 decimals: 1.126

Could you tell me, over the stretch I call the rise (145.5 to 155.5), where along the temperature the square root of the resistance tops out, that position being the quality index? 154 K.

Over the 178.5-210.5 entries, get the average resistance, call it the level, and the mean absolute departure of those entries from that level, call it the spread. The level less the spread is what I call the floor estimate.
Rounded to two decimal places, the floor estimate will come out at 1.01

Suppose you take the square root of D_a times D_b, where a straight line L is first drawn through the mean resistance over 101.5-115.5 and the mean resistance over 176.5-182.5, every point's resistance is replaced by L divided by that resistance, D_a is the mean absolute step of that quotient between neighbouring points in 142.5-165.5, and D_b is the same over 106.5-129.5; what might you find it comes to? 0.038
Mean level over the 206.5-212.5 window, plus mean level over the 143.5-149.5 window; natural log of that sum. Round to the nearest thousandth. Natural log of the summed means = 0.781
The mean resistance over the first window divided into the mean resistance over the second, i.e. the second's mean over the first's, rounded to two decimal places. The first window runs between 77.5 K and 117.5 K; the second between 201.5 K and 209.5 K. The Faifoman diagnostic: 0.99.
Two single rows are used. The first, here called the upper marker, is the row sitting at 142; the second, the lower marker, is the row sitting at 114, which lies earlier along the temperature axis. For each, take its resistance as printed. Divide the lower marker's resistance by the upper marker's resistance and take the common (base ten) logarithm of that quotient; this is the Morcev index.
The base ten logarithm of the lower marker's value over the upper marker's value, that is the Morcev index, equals 0.01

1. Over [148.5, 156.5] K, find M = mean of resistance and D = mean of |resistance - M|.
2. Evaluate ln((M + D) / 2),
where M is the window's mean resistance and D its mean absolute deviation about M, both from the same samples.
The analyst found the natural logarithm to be -0.583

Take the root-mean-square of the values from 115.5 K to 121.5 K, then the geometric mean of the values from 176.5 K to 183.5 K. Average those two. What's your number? 1.02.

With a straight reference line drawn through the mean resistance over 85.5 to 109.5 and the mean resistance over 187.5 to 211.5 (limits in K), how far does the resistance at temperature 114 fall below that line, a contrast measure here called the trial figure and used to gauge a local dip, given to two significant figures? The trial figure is 0.027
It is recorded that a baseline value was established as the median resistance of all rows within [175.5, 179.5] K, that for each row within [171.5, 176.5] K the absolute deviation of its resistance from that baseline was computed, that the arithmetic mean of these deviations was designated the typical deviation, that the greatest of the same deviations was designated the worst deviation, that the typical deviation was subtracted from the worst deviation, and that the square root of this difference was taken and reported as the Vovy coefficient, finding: 0.195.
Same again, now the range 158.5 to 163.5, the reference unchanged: 0.174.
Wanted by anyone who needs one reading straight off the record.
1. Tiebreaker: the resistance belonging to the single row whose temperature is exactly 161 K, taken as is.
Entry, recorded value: 1.017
